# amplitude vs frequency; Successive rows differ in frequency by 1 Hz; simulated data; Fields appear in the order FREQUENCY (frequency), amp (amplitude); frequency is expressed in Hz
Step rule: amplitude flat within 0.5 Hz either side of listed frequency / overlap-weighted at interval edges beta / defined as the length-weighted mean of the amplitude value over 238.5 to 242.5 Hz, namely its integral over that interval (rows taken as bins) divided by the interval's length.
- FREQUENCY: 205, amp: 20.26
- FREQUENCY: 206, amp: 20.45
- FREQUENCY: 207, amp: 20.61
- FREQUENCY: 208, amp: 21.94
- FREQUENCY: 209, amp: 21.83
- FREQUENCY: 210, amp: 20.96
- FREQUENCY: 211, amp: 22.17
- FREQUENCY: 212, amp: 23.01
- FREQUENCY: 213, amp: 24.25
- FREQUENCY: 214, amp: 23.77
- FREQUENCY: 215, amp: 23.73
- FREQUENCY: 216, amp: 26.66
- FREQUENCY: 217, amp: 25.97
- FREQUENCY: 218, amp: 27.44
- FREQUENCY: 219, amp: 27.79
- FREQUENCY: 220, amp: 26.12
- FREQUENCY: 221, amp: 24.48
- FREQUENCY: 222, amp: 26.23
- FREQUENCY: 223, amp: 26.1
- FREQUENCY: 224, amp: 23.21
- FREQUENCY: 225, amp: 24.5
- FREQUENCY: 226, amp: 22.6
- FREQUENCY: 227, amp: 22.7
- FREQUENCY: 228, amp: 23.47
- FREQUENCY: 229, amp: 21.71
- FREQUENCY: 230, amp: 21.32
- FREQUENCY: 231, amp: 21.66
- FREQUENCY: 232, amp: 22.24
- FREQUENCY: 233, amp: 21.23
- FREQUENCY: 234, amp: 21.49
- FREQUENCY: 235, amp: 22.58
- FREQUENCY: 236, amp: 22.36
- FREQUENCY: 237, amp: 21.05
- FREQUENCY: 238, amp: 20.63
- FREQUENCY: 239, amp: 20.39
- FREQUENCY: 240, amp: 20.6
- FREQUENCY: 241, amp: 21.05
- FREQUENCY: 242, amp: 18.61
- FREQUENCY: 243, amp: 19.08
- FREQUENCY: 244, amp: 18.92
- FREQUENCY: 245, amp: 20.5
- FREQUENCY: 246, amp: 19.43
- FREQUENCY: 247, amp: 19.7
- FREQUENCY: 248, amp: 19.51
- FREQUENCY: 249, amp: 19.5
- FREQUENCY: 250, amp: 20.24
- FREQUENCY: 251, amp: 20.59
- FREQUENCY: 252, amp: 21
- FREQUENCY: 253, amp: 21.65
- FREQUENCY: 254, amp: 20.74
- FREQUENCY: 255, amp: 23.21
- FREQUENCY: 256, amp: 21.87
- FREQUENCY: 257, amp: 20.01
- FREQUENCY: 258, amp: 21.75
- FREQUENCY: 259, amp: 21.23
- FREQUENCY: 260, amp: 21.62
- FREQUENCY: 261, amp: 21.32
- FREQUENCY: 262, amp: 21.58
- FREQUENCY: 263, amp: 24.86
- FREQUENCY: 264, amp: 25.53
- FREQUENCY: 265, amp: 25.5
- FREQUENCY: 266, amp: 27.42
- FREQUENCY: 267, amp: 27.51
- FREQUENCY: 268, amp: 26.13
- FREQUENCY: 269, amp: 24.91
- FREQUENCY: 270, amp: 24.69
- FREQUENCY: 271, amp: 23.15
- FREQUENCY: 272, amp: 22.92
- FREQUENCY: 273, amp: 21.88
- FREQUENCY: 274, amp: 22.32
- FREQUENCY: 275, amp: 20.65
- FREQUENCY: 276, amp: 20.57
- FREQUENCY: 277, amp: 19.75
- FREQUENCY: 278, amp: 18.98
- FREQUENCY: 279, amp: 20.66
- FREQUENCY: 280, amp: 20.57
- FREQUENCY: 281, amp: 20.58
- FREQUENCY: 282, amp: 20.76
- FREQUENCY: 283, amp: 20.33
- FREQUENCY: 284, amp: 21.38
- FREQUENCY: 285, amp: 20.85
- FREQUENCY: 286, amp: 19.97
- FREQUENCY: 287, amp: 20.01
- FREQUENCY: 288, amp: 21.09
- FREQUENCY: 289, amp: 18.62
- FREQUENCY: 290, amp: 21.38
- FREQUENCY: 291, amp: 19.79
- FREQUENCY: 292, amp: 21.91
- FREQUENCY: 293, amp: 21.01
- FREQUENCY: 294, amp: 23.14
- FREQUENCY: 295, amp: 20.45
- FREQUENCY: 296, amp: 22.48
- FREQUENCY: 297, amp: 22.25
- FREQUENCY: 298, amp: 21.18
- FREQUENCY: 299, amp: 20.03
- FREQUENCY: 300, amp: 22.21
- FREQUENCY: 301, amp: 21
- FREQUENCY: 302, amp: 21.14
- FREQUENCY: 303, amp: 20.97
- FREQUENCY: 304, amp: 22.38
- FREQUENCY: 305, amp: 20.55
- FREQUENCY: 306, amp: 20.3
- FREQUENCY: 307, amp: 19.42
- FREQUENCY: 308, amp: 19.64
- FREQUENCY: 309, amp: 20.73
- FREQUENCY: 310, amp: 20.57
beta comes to 20.2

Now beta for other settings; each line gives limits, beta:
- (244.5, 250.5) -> 19.8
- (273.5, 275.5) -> 21.5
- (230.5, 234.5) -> 21.7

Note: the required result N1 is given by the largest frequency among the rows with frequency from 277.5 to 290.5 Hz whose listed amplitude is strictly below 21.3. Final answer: 289 Hz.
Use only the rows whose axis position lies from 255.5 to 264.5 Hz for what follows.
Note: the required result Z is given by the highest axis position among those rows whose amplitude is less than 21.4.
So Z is 261 Hz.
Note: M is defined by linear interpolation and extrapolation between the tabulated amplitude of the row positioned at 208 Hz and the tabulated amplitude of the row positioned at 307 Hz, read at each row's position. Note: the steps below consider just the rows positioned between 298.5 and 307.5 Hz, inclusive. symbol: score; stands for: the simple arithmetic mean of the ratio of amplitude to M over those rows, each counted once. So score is 1.07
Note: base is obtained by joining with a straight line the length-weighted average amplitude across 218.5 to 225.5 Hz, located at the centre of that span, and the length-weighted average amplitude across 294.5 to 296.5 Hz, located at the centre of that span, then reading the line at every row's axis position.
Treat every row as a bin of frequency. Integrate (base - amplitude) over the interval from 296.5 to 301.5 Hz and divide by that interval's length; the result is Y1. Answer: -0.1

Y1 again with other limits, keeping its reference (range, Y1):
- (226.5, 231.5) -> 2.9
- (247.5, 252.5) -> 3.8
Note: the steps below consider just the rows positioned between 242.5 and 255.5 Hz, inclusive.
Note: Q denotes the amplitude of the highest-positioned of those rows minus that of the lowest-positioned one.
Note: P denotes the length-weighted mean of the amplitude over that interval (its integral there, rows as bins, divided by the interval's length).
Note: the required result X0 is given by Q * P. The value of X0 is 84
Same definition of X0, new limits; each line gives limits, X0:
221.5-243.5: -158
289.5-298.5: -4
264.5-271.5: -60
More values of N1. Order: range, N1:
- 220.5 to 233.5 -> 233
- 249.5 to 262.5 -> 259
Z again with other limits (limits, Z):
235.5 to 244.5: 244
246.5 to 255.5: 254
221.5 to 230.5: 230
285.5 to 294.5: 293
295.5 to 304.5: 303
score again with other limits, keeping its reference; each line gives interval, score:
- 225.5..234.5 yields 1.03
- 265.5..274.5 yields 1.21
